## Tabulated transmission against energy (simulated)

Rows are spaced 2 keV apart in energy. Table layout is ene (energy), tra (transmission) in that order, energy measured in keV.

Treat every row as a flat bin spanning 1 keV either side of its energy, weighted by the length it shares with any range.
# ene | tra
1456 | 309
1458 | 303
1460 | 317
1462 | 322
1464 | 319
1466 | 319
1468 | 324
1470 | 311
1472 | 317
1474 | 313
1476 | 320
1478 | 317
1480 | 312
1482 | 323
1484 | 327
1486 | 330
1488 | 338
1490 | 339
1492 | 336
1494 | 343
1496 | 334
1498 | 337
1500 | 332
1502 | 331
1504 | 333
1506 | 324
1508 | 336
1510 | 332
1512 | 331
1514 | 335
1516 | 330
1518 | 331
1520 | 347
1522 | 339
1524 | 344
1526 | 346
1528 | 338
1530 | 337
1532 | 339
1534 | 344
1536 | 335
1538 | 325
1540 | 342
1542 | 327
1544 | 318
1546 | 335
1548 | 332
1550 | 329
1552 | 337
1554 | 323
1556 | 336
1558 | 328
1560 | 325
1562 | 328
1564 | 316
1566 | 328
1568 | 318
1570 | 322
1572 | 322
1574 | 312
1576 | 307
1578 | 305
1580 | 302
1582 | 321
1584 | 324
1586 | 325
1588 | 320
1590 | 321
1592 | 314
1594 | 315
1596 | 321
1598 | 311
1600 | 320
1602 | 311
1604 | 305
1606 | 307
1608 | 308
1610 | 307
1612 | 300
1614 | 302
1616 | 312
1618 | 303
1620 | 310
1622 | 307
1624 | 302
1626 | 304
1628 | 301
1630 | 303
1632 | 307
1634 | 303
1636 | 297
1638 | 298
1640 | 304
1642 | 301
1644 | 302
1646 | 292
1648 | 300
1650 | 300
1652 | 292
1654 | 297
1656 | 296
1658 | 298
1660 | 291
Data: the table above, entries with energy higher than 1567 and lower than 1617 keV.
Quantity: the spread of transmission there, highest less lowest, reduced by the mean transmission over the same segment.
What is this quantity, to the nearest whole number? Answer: -288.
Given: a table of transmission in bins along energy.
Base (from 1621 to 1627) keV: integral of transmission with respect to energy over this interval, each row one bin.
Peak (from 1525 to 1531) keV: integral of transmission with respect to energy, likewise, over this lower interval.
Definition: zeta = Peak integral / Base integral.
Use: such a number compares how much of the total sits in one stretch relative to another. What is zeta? 1.12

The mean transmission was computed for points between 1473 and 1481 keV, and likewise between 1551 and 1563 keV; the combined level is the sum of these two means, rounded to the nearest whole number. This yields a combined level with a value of 645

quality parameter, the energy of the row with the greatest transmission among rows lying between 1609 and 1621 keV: 1616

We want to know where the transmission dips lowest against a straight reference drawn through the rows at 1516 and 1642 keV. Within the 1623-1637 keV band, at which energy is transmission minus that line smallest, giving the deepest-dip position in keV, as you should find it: 1636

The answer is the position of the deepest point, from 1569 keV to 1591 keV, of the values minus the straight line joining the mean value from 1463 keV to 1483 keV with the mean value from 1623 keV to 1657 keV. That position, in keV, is 1580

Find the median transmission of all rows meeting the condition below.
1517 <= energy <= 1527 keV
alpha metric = 344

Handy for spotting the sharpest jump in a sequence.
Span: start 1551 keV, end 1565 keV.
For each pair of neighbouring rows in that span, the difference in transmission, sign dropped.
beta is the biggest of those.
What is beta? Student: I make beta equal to 14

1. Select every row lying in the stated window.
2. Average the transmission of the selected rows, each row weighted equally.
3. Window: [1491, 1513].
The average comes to 334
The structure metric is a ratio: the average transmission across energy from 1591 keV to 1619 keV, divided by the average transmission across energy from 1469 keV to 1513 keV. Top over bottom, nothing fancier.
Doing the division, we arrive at 0.944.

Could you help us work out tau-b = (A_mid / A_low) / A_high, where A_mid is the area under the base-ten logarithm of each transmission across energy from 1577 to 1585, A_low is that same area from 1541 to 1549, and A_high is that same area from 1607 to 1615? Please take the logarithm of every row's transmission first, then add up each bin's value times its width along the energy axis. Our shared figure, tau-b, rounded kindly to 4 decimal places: 0.0499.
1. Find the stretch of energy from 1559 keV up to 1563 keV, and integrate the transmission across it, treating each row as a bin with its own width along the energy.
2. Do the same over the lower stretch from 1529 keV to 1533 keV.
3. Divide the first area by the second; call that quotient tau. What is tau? 0.97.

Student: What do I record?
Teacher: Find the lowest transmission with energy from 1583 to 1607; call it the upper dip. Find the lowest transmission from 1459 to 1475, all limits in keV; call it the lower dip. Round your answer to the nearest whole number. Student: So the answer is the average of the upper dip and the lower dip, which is 308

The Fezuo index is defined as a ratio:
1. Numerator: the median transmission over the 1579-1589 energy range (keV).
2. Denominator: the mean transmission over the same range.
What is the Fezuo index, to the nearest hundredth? 1.01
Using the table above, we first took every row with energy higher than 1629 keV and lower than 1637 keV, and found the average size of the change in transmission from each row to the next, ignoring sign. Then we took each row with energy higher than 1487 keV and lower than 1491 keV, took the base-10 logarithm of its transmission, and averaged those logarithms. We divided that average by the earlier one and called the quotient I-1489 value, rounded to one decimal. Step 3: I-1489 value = 0.5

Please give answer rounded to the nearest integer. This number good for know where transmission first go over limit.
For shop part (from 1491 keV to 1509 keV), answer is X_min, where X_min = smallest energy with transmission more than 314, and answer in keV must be 1492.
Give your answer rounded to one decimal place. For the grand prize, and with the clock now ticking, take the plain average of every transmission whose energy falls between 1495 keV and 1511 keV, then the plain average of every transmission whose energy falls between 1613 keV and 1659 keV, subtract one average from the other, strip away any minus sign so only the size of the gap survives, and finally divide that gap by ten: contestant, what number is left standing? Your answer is 3.1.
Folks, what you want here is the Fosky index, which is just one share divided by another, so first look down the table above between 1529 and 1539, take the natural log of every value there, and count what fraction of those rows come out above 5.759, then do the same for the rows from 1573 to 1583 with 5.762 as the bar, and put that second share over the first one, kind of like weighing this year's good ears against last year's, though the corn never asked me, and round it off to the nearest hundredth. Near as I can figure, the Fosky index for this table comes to 0.20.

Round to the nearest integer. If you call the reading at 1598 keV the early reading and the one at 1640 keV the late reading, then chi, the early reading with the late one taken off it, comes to 7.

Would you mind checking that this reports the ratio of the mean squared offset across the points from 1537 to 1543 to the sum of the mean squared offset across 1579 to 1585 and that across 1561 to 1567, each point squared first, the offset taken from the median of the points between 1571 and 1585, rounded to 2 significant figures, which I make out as 1.5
